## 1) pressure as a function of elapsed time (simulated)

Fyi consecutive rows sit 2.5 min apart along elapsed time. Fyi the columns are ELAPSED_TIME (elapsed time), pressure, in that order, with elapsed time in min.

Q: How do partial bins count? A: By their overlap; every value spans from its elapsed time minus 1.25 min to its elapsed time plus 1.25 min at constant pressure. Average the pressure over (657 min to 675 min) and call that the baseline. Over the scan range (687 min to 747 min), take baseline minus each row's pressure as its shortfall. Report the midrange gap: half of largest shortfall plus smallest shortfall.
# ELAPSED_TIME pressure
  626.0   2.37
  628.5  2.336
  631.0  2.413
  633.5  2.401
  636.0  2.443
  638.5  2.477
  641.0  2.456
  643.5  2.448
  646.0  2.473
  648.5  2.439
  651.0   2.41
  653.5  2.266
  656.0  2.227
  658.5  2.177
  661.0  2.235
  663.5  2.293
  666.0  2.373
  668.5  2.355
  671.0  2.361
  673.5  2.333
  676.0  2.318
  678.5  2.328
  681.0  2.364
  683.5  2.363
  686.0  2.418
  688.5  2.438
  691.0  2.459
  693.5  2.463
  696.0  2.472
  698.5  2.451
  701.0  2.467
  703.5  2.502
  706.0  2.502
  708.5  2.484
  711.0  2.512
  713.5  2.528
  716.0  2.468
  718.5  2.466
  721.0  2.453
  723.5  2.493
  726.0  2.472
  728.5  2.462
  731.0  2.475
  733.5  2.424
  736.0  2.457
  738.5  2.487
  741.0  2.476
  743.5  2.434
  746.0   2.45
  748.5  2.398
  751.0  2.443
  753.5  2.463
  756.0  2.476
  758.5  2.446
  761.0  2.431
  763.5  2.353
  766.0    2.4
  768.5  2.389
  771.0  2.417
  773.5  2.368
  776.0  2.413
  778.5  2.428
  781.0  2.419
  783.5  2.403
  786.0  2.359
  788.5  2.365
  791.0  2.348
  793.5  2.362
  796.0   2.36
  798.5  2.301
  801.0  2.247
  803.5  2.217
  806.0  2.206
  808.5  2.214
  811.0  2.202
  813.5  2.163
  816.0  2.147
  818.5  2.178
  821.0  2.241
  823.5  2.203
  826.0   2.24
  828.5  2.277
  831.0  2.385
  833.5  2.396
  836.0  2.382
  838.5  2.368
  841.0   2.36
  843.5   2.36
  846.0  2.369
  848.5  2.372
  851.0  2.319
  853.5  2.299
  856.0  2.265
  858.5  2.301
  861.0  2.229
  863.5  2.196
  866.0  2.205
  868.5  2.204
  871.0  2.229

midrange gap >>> -0.17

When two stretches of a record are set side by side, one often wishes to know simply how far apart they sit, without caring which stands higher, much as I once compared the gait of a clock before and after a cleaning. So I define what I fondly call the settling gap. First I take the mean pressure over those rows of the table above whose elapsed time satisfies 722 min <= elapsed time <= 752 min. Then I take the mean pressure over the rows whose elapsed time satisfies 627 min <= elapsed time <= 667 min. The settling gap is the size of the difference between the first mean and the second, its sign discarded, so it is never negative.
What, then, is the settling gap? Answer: 0.089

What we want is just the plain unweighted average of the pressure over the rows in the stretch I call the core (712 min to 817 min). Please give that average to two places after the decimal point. 2.39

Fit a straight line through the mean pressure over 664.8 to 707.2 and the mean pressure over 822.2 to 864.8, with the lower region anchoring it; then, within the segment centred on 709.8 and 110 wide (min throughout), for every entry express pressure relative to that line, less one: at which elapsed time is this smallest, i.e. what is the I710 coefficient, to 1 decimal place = 658.5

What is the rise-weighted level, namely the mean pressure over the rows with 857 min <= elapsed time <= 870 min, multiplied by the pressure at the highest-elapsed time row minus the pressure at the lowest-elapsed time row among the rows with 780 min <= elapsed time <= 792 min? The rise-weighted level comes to -0.16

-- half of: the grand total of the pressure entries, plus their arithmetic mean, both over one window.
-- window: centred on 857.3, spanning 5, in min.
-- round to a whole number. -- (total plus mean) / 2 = 3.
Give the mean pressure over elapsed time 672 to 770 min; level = 2.44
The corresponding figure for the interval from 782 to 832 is 2.27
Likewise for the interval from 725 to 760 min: 2.45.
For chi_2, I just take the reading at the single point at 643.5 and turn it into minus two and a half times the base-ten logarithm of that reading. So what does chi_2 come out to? -0.97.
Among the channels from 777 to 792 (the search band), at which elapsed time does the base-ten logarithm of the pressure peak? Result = 778.5 min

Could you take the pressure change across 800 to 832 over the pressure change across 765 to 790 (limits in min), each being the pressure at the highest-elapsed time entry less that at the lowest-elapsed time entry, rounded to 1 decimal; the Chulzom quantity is -3.9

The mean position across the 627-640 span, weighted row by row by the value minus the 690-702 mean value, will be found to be 630.3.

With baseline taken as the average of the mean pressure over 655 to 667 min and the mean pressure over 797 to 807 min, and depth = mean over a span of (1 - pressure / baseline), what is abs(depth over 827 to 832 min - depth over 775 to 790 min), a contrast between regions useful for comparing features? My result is 0.03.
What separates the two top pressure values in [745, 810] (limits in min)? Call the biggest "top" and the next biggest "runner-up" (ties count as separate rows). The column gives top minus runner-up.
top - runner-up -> 0.013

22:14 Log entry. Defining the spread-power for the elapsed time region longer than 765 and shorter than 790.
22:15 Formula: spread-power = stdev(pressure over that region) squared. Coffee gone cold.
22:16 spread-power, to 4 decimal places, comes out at 0.0006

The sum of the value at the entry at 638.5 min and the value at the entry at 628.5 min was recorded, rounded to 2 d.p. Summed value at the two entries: 4.81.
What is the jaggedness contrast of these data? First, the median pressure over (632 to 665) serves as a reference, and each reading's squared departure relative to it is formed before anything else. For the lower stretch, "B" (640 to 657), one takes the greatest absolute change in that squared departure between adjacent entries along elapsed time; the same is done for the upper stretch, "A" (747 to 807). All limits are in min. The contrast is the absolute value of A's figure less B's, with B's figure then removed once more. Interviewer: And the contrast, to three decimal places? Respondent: -0.015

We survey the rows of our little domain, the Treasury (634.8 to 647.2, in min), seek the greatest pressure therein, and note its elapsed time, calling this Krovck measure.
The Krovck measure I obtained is 638.5 min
